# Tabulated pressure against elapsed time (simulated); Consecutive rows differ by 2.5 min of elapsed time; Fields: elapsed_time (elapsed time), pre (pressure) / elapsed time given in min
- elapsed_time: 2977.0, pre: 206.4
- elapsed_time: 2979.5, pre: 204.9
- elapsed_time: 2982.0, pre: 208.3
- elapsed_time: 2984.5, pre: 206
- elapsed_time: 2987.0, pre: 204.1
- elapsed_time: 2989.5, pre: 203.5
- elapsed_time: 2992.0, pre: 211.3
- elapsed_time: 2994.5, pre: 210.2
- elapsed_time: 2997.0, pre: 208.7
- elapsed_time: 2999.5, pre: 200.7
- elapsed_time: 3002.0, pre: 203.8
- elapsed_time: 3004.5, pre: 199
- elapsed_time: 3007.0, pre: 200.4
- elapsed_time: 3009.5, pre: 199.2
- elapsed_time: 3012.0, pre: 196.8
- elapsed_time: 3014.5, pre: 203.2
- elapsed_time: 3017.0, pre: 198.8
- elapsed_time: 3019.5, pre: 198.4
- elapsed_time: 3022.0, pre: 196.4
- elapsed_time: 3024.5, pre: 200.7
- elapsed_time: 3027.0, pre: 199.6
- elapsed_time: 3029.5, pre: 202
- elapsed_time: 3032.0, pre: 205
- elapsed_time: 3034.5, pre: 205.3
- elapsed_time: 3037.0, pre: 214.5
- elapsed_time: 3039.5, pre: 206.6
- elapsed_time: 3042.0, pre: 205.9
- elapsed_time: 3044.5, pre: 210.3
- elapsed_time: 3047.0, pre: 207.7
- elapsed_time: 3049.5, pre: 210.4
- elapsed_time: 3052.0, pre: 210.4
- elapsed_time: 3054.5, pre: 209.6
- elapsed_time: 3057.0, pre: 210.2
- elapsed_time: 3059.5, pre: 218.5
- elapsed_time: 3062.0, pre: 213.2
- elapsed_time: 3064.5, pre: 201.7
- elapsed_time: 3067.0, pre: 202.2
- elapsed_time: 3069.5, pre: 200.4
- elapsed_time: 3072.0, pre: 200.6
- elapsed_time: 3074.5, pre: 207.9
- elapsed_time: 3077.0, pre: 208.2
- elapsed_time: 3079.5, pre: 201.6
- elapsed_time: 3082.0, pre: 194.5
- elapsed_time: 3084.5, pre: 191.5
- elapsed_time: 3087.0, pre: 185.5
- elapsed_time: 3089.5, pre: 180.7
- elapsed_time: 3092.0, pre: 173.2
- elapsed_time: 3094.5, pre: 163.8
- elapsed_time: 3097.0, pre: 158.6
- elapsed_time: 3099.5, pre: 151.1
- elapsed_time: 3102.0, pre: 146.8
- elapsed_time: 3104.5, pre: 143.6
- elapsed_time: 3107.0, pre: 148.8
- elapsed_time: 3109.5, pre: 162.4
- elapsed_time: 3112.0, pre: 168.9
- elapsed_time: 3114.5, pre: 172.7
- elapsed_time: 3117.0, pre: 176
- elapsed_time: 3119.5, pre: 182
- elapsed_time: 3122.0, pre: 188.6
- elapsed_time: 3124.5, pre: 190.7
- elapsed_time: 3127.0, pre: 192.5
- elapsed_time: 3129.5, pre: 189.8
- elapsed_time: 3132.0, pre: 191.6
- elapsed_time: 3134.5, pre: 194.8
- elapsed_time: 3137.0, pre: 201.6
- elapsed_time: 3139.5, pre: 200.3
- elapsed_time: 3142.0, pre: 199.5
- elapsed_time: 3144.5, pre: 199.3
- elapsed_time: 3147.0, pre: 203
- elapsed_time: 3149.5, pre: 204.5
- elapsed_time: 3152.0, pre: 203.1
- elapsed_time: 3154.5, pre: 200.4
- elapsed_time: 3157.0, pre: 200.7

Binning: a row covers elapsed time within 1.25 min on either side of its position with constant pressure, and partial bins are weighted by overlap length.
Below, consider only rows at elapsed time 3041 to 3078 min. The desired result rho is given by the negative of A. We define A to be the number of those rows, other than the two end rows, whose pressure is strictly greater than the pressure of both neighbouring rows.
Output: -3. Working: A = 3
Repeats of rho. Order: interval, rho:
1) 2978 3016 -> -4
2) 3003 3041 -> -4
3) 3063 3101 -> -2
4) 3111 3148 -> -2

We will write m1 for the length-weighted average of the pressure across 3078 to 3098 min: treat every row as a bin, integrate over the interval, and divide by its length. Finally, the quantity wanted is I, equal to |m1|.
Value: 182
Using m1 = 182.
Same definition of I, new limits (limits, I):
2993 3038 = 202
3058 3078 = 207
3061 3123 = 181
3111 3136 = 185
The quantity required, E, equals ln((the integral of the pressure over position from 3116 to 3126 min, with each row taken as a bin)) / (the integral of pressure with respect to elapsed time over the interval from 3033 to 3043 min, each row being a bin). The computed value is 0.0036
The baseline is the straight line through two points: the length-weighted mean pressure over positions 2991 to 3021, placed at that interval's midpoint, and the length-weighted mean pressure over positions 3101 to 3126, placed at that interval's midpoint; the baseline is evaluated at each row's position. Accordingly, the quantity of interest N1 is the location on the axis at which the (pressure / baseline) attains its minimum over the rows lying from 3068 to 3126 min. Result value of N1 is 3104.5 min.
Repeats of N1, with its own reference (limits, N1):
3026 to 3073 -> 3027.0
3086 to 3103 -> 3102.0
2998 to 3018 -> 3004.5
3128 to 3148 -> 3129.5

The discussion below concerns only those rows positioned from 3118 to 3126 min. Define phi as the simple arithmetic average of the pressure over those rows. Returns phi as 187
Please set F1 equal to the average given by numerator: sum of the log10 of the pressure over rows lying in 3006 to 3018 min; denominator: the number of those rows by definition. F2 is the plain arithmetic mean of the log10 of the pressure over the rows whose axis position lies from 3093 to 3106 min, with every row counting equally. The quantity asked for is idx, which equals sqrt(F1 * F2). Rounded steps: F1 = 2.30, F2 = 2.18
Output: 2.24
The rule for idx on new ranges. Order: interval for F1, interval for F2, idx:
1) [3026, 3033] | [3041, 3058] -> 2.31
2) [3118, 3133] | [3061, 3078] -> 2.29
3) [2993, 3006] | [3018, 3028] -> 2.30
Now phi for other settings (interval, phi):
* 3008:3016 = 200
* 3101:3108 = 146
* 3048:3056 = 210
